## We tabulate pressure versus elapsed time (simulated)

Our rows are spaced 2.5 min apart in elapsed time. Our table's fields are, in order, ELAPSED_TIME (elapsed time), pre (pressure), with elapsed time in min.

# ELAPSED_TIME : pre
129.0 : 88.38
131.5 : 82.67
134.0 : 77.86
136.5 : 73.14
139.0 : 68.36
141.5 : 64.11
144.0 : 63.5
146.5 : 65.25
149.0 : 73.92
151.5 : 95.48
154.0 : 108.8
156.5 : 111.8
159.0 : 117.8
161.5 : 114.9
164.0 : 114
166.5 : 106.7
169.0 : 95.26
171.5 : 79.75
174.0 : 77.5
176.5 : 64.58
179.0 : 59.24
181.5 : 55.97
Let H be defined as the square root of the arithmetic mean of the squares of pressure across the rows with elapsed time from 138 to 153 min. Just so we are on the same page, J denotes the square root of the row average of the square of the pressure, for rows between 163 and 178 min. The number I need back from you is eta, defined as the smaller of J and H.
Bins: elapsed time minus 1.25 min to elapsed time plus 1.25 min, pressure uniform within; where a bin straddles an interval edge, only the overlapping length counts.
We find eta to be 73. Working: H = 73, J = 91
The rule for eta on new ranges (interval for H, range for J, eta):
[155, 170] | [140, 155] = 80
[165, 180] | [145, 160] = 82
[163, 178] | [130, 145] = 72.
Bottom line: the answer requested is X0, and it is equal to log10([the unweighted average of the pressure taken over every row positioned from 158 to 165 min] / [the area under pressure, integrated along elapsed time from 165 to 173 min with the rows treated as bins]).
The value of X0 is -0.81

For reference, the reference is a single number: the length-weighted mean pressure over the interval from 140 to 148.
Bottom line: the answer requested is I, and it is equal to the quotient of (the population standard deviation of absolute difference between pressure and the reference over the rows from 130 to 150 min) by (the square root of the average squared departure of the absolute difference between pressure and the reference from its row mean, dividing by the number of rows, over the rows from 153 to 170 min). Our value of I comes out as 0.87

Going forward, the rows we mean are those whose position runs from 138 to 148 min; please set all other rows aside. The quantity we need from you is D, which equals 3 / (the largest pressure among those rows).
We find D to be 0.0439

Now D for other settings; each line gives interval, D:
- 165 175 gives 0.0281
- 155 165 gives 0.0255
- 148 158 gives 0.0268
